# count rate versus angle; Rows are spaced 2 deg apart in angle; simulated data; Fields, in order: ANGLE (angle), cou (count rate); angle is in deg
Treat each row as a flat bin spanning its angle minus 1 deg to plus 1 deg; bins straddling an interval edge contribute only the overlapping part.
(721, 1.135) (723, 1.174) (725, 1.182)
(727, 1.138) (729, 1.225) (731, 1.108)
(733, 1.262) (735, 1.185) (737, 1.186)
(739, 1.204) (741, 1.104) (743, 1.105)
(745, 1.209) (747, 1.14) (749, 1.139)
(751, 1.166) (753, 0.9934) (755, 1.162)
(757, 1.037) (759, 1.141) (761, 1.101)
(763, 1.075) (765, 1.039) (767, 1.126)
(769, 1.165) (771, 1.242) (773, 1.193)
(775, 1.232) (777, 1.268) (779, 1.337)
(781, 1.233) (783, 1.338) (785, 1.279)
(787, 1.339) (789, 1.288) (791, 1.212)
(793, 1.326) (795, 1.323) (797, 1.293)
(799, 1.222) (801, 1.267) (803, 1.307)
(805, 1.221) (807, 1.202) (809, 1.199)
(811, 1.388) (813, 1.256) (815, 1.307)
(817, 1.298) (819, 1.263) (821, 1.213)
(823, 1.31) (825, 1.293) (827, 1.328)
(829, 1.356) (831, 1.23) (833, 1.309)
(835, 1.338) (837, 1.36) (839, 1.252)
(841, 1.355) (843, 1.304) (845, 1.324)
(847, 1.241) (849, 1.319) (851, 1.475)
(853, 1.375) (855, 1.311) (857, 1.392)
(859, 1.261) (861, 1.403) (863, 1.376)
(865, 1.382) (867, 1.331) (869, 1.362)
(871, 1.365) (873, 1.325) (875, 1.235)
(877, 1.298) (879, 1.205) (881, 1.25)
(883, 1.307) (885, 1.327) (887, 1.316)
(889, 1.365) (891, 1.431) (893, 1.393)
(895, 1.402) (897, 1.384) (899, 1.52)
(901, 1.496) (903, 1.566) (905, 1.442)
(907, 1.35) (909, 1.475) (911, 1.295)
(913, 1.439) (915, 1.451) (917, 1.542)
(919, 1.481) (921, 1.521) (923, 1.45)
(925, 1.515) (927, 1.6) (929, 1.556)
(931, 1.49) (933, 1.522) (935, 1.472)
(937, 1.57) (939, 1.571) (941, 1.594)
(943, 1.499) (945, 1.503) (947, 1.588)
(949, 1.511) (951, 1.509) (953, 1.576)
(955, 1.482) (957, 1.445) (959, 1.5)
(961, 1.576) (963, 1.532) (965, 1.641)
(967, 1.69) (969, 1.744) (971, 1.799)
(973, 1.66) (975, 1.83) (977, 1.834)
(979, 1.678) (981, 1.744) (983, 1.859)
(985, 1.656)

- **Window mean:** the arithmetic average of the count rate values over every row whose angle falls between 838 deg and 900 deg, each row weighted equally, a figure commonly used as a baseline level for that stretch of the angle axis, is 1.34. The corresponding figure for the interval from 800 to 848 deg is 1.29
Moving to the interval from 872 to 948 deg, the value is 1.44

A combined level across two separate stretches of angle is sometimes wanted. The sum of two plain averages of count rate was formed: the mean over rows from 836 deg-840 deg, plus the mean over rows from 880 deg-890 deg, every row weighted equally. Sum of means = 2.6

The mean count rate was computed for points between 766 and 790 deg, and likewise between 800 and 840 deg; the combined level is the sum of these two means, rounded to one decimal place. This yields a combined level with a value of 2.5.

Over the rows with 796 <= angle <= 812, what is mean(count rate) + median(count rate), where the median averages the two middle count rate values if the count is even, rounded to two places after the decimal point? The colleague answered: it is 2.51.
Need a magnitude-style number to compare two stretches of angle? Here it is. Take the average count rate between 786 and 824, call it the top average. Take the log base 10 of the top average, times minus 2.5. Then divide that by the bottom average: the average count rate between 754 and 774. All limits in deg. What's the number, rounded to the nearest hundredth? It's -0.23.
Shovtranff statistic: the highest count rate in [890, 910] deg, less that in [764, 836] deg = 0.18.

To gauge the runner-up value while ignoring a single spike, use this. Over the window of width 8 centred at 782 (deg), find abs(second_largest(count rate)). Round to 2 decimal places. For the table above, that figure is 1.34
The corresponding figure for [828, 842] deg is 1.36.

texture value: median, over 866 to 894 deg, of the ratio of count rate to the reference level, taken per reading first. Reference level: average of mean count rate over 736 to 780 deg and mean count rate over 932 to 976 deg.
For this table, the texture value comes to 0.97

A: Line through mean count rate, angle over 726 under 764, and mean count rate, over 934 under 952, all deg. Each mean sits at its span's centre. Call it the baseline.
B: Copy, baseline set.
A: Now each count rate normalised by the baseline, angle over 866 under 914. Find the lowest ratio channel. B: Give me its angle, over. 879 deg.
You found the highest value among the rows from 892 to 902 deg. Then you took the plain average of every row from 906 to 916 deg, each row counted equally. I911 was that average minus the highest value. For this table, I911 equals -0.12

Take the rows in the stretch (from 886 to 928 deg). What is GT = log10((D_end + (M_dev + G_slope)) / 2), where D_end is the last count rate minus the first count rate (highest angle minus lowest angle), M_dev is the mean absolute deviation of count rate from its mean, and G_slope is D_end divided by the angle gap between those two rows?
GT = -0.75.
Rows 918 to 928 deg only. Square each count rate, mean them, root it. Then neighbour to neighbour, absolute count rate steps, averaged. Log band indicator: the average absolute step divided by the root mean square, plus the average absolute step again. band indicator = 0.108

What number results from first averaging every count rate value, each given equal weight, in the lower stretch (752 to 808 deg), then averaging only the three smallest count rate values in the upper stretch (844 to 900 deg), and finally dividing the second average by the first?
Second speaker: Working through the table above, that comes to 1.01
